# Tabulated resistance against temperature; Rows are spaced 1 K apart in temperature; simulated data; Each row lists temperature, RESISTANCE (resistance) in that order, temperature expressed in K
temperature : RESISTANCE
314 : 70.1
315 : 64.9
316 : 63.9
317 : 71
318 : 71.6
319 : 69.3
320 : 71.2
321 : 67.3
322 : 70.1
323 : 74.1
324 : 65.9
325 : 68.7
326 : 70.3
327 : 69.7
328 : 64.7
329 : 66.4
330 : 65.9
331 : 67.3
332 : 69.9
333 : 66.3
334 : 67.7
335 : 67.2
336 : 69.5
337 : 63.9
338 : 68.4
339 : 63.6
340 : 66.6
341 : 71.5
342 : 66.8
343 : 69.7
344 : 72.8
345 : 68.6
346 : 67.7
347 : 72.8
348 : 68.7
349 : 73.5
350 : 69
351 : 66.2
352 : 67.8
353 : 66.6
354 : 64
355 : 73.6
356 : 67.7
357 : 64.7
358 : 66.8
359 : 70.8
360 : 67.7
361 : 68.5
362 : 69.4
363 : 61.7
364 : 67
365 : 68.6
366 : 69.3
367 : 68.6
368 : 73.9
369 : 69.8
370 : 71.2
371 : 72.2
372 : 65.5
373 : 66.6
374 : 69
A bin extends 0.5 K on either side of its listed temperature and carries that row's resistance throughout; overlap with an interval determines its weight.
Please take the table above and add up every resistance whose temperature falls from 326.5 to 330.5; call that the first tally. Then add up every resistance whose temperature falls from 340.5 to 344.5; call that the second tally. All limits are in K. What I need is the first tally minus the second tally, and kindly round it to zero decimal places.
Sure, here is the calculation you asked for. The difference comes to -14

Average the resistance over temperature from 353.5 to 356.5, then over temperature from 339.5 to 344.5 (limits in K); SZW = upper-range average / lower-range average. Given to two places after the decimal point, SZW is 0.98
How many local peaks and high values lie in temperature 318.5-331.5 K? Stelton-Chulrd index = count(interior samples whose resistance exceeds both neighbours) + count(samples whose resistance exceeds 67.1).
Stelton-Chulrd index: 13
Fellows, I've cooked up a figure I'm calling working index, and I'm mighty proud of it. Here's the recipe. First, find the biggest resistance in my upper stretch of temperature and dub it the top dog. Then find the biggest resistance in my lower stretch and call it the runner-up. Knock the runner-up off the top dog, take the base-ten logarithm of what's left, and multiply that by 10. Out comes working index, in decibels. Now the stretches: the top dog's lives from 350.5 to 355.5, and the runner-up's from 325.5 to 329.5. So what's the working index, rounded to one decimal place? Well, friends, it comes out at 5.2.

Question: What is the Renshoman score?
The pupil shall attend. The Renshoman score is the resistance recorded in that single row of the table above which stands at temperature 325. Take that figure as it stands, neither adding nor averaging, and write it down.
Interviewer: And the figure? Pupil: 68.7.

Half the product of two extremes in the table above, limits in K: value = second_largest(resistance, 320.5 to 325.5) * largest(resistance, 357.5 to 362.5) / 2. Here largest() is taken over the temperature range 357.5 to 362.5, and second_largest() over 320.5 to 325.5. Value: 2482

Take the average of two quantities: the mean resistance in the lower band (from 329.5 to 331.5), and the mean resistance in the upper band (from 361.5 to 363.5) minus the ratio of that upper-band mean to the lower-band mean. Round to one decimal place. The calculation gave 65.6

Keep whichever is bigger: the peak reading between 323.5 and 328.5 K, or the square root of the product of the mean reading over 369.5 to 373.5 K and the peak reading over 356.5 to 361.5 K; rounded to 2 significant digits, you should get 70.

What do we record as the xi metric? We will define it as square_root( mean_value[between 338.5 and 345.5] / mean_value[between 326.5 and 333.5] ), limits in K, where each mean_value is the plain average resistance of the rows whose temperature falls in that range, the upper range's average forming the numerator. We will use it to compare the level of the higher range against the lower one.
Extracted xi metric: 1.01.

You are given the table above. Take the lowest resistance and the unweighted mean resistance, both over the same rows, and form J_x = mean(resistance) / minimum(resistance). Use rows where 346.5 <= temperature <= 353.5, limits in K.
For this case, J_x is 1.05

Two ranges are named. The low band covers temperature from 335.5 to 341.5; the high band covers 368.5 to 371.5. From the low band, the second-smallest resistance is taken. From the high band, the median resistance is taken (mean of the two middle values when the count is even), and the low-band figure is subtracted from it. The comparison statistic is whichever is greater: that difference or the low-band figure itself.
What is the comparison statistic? 63.9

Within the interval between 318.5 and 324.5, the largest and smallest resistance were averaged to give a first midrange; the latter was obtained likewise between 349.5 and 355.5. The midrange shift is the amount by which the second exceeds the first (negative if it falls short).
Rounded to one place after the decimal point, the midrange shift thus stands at -1.2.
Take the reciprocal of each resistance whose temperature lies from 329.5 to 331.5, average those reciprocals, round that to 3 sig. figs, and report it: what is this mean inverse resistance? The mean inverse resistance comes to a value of 0.0150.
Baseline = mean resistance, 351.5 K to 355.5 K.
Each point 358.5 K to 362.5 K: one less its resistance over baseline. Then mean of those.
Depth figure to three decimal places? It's -0.016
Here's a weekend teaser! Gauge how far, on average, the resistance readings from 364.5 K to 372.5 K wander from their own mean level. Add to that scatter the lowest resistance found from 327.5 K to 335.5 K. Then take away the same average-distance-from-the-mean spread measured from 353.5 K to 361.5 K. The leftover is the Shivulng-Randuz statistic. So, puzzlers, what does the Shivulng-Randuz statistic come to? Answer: 64.4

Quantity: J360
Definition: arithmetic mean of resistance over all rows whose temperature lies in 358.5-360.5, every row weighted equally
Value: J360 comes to 69.25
